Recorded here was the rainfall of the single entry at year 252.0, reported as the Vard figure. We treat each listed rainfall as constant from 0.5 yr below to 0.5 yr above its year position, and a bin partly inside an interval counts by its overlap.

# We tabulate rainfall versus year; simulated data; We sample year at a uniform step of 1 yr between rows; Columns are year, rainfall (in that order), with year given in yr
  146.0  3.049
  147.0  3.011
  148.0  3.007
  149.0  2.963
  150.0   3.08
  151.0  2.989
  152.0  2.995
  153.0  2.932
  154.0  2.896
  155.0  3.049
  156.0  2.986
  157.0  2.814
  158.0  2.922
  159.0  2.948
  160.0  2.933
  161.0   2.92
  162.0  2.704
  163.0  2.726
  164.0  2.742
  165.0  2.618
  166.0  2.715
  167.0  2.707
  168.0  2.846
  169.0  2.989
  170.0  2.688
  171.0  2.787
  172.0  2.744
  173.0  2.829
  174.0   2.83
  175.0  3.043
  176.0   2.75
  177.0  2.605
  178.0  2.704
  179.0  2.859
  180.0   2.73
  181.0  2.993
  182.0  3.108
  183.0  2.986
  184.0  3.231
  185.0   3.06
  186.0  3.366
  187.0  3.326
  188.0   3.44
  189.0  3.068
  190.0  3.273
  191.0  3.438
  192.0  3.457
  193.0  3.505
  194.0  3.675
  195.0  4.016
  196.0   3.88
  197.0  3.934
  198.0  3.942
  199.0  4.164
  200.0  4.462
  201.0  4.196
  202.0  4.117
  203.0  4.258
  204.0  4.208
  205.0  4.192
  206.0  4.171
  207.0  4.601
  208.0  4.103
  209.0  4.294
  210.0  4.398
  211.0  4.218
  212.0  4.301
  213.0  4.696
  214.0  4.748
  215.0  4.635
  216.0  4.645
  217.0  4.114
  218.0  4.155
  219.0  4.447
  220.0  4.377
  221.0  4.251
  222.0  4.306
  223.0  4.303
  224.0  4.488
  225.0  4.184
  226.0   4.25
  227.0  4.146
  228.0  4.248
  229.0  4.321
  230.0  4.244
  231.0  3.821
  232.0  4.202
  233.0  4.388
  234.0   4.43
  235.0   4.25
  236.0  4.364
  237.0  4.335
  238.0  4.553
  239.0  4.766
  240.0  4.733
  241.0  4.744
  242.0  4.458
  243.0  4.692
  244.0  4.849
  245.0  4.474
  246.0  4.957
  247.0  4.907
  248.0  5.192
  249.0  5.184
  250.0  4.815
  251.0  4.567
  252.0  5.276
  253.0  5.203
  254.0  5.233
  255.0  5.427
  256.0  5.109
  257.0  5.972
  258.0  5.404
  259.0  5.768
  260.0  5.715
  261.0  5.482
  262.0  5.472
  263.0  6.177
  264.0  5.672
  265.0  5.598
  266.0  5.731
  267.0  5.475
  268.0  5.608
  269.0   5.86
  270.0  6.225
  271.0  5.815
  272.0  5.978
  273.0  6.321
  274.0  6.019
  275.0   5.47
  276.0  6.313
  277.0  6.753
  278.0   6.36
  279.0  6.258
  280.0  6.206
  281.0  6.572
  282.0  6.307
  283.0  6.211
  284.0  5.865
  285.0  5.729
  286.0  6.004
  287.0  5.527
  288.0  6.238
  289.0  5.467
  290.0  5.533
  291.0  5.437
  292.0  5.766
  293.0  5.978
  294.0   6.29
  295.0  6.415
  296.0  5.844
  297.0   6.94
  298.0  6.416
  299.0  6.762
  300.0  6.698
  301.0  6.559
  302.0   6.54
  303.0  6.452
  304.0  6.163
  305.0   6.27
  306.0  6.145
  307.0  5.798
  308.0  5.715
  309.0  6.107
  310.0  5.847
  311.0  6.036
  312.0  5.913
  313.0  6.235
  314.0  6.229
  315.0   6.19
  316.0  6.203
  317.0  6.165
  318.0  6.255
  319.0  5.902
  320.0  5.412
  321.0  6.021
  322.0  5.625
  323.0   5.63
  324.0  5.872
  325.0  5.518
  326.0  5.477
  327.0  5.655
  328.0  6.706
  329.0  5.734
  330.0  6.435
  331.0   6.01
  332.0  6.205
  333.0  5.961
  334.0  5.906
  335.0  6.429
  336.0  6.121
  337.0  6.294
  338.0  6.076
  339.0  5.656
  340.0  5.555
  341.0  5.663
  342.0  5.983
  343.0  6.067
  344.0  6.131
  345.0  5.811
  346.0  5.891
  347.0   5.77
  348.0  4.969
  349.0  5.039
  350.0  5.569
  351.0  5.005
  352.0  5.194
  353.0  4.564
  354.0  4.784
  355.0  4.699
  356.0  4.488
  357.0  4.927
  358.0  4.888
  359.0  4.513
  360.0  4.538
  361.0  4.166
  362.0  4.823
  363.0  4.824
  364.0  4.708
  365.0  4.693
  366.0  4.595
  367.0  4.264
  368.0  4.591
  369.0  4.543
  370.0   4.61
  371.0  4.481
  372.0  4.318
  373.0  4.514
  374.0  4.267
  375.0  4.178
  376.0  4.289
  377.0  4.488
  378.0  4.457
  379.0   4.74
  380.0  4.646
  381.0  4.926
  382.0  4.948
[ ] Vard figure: 5.276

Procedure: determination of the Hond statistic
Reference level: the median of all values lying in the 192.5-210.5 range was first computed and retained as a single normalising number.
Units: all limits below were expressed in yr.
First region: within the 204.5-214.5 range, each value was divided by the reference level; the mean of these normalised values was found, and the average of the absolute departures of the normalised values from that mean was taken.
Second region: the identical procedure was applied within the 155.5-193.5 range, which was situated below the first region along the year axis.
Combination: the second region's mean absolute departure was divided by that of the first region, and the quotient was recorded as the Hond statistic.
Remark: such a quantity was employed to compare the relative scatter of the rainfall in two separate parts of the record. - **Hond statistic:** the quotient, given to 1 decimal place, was 1.1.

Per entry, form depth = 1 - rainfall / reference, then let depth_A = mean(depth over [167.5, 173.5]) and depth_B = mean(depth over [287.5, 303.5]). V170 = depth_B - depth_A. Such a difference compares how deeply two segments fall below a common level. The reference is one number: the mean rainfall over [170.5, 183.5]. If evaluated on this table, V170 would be -1.2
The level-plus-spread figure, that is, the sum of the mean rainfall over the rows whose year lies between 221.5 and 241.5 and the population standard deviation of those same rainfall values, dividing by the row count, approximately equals 4.6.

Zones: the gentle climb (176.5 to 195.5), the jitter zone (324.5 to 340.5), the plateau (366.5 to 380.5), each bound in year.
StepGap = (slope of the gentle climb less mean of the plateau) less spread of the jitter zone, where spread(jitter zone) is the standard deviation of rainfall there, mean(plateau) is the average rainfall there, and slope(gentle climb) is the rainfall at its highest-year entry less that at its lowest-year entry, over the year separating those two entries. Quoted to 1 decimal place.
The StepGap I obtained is -4.7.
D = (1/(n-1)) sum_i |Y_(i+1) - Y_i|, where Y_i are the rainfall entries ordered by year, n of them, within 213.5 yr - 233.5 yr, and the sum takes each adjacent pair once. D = 0.17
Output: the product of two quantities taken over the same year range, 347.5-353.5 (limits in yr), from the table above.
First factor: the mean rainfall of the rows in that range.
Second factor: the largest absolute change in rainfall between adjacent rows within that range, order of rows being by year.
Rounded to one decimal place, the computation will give 3.2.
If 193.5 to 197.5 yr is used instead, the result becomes 1.3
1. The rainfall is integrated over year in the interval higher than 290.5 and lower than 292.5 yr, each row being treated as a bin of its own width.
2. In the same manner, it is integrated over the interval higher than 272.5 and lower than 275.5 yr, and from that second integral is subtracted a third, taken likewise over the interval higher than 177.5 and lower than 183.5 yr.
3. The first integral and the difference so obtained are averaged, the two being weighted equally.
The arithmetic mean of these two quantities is 5.8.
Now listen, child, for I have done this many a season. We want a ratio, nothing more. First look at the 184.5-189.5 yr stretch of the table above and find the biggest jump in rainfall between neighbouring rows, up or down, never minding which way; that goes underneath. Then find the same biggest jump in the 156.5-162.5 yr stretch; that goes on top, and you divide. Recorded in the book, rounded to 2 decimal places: 0.58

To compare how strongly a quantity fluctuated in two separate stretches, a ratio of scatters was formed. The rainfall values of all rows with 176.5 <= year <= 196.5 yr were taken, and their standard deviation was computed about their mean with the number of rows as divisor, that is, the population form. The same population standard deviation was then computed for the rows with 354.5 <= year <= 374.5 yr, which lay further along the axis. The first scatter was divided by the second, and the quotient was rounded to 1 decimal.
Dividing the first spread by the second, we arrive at 1.8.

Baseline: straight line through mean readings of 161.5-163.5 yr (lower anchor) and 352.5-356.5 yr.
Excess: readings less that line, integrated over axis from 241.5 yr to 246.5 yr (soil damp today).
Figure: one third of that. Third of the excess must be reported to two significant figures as 1.9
